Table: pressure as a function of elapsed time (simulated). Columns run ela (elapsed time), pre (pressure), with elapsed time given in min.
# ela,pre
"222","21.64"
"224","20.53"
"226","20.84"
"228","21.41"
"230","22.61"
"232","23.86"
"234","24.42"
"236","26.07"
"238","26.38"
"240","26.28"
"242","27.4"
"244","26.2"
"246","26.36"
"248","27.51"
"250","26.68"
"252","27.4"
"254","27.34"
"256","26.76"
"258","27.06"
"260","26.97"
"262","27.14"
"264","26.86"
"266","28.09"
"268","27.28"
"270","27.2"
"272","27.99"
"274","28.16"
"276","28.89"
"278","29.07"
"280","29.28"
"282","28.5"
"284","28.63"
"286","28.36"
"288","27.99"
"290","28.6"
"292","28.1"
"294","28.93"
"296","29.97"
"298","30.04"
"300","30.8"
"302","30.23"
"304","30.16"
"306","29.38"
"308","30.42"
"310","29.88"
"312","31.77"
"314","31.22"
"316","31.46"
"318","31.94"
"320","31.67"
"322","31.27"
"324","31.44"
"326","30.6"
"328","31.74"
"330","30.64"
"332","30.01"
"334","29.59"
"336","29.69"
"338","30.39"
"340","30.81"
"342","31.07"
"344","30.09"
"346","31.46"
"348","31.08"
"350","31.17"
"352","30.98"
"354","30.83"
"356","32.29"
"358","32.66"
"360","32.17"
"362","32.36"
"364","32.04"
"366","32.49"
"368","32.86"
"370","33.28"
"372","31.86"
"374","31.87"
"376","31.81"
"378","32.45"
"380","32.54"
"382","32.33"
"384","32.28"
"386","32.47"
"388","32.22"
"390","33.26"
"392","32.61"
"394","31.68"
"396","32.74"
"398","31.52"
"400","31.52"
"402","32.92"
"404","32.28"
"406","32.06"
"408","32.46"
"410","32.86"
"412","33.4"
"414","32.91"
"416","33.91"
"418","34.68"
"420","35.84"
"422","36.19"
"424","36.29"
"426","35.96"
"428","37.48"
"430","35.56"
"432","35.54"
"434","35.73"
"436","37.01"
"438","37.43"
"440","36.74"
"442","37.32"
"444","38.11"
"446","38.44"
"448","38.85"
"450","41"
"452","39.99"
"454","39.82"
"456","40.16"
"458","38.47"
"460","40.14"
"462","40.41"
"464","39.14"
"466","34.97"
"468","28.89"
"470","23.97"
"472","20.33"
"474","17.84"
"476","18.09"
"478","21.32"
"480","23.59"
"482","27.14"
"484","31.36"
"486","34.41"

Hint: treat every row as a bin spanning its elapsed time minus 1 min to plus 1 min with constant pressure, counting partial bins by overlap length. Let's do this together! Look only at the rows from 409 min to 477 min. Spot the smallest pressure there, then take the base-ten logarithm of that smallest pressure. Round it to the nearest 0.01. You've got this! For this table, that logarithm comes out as 1.25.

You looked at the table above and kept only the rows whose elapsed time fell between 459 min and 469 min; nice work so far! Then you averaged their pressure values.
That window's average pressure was 36.7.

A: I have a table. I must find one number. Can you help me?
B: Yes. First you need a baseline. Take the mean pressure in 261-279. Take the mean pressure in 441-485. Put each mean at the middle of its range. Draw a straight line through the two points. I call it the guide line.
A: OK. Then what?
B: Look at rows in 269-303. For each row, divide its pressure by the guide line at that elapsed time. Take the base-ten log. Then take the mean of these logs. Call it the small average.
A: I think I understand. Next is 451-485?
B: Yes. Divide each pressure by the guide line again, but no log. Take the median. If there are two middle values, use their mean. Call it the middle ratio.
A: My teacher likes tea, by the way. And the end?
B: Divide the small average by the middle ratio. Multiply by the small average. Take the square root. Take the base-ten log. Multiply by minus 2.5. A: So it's 5.1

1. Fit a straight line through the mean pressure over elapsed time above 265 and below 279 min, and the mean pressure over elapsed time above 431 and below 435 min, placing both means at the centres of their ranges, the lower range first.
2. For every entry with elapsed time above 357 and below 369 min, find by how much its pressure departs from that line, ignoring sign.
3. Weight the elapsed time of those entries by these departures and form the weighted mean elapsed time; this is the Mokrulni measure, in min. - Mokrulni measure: 362.1 min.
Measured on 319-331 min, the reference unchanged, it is 323.6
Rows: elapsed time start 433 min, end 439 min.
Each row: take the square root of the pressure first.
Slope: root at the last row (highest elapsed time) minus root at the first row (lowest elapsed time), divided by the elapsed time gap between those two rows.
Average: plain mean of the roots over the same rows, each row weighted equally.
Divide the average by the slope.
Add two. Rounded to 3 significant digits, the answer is 174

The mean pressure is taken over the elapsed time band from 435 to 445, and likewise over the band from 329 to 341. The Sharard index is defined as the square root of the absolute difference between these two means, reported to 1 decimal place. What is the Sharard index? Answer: 2.7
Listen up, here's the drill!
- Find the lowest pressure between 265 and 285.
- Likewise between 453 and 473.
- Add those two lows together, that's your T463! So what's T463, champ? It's 47.5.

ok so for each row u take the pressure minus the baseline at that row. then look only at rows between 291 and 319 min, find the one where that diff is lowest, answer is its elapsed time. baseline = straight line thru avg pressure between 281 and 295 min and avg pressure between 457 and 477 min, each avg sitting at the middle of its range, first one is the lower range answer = 292 min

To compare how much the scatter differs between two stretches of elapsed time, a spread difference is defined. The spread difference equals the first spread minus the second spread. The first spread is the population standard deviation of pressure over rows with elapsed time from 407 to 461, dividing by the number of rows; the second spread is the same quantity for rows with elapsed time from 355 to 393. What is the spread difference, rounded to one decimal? 2.0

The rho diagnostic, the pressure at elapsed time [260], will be 26.97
